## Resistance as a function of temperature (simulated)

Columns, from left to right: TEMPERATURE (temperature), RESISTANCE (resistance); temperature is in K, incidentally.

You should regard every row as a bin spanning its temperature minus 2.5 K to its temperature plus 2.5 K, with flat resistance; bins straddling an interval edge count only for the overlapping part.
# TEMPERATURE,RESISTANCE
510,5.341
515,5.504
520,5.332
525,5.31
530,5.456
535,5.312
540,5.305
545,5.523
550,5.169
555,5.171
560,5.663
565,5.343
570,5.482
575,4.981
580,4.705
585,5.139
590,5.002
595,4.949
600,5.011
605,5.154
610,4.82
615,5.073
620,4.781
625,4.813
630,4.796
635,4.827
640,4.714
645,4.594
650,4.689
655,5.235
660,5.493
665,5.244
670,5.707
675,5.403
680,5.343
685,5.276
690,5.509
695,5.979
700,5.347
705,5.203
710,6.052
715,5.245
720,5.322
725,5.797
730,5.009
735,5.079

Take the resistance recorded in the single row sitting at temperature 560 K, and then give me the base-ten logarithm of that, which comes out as 0.753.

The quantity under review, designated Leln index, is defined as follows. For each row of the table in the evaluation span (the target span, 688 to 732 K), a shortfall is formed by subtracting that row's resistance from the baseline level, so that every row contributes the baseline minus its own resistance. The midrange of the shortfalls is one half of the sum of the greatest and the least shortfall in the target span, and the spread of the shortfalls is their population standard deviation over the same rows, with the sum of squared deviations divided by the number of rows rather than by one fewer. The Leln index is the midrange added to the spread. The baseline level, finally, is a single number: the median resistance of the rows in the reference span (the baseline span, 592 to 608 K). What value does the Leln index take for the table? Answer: -0.2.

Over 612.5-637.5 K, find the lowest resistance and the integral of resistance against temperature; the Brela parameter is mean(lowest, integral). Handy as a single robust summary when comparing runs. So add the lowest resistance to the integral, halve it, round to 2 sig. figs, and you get 63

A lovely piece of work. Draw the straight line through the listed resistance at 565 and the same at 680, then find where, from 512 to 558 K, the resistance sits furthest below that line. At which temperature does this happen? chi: 550 K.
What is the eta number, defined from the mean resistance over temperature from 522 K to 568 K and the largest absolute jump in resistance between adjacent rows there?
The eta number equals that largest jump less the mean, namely -4.9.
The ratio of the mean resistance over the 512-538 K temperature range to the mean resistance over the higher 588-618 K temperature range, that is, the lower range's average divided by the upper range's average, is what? 1.08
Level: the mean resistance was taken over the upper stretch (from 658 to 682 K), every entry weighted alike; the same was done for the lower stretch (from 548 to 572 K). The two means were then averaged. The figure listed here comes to 5.40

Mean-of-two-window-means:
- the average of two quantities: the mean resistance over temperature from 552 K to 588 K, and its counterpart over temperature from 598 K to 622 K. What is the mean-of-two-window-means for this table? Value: 5.09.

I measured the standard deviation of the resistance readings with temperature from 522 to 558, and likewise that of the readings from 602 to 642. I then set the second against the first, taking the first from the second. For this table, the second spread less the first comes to 0.02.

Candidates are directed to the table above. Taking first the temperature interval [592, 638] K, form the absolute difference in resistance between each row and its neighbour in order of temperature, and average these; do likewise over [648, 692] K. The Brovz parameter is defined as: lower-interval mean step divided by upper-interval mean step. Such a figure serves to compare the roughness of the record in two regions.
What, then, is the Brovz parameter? 0.53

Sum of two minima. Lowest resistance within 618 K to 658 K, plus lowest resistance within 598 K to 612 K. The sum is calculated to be 9.4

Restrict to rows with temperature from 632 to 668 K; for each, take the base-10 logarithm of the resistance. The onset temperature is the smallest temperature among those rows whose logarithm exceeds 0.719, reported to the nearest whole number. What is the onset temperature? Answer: 660 K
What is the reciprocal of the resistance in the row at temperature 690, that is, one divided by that 0.182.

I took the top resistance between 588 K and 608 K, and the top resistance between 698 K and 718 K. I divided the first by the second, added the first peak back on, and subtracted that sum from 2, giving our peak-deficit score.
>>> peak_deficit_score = -4.01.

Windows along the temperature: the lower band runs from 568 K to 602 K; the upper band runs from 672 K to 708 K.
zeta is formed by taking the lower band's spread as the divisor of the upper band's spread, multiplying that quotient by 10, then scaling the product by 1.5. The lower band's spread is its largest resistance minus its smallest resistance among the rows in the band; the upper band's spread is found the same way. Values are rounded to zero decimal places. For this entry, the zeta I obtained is 15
